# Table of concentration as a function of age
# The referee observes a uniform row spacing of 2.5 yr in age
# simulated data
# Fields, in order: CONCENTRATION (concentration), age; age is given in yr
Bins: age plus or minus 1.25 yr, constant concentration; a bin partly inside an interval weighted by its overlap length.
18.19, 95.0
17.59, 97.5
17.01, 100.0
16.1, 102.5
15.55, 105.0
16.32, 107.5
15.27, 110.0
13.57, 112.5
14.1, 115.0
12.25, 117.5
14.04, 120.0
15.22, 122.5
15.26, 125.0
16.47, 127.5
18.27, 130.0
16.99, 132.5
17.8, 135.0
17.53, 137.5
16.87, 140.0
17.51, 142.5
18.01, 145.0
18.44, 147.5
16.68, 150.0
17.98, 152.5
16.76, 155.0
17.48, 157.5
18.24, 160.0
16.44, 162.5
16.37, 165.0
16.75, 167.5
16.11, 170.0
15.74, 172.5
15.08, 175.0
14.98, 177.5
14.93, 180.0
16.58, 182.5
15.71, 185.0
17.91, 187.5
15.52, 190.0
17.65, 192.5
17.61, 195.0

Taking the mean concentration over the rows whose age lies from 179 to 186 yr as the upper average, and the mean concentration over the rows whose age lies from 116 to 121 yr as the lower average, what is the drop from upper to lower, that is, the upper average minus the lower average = 2.6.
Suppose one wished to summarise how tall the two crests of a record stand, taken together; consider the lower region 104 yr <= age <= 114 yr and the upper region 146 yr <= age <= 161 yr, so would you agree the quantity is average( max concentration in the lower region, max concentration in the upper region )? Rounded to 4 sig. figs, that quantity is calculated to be 17.38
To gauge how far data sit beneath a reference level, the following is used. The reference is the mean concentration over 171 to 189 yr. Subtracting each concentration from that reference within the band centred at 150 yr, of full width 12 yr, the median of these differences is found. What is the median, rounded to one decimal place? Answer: -2.1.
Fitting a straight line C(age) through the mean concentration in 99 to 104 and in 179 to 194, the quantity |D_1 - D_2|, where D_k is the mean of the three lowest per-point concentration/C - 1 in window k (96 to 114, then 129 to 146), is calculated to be 0.14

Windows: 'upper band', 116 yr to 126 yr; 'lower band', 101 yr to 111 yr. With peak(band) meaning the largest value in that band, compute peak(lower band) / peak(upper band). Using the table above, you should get 1.07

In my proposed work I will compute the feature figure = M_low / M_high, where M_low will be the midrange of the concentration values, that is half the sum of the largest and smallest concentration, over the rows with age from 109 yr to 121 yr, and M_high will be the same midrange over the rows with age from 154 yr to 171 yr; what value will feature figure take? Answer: 0.8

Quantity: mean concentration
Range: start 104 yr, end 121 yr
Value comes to 14.4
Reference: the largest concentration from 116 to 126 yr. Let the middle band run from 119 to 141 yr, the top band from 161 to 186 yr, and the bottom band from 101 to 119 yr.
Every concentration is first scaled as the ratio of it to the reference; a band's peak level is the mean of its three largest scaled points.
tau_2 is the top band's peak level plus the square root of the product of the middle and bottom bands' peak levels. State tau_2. 2.19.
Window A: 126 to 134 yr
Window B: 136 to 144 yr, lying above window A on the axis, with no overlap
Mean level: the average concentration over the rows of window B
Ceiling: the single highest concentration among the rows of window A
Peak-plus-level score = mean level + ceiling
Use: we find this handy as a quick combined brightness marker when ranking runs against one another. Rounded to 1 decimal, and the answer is 35.6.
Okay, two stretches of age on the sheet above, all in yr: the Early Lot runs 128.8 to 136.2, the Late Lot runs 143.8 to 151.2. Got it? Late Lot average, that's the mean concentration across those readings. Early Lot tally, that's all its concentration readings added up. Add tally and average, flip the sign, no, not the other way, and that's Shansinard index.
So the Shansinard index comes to -70.8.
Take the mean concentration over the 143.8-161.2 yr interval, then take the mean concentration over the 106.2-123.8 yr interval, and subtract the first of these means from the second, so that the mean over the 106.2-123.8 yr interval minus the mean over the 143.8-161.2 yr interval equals -3.3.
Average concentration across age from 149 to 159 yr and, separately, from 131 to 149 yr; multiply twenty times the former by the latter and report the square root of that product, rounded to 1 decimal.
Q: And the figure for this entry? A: 77.9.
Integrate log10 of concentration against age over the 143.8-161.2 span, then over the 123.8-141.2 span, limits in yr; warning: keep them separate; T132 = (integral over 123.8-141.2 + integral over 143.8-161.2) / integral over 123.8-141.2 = 2.01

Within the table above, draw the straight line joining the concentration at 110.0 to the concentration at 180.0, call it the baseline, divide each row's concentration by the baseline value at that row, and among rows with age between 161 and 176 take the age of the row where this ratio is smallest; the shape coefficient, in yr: 175.0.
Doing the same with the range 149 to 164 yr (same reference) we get 162.5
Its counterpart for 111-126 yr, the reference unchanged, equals 117.5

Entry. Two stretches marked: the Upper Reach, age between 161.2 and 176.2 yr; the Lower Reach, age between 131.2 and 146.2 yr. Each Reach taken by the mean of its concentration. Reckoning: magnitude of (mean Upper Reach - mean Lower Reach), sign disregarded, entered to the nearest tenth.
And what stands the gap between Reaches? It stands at 1.4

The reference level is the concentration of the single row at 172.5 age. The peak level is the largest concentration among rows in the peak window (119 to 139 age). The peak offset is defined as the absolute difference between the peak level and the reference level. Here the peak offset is 2.5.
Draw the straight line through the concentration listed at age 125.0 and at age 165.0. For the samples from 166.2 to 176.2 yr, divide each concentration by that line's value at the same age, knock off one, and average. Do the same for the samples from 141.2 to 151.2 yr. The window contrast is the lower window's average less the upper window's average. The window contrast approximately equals 0.15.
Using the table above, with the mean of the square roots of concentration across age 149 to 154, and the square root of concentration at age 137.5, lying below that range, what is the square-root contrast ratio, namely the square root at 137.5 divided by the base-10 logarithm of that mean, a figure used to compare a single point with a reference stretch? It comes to 6.8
